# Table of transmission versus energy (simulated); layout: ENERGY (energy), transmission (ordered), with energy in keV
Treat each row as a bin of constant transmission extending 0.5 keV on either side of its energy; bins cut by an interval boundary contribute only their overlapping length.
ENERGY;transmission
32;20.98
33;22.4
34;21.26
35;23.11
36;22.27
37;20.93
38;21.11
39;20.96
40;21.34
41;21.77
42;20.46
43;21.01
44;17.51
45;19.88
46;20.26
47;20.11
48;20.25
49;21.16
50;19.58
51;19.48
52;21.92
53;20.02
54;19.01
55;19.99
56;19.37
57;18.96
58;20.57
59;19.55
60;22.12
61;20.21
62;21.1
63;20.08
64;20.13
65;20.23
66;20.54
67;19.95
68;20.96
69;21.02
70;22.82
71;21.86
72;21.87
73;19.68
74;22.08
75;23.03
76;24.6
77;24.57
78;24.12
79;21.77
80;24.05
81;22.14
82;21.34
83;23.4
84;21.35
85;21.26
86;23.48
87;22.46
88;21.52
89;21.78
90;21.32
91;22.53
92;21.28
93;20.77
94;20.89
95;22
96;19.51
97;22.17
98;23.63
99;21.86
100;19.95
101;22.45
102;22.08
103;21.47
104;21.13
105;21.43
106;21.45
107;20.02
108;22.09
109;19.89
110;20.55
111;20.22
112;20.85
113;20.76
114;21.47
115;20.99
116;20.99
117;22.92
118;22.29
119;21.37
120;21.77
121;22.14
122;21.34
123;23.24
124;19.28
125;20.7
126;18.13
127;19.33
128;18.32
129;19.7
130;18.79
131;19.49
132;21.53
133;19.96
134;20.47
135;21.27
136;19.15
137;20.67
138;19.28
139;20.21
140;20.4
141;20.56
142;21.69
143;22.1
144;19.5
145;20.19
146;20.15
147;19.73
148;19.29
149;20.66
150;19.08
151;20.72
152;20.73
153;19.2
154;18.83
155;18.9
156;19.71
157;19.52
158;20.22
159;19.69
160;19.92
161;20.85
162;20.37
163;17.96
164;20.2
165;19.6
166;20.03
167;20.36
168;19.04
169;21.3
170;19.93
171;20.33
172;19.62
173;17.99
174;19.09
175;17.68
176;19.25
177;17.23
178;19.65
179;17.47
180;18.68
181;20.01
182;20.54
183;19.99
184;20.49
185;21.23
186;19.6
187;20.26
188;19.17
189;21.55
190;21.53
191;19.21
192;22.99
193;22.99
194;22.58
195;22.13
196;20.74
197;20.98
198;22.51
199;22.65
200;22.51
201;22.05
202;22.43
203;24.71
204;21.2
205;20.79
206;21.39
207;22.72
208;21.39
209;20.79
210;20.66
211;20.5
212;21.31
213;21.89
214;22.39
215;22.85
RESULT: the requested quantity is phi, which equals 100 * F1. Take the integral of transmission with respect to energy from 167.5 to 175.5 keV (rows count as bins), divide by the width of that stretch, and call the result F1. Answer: 1937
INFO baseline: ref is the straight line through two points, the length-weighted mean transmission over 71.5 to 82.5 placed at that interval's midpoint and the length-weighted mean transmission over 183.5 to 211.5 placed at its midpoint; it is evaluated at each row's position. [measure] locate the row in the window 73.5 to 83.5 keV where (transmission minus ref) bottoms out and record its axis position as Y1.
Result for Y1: 82 keV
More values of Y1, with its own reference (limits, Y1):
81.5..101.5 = 96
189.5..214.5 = 191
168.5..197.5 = 177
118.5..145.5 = 126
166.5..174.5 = 173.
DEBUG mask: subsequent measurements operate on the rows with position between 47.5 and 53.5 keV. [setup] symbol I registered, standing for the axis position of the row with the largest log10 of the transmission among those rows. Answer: 52 keV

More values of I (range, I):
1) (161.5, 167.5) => 162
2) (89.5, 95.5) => 91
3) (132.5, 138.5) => 135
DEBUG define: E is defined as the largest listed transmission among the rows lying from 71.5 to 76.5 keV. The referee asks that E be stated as 24.6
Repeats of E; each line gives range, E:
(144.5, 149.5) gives 20.66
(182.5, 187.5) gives 21.23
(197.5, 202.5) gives 22.65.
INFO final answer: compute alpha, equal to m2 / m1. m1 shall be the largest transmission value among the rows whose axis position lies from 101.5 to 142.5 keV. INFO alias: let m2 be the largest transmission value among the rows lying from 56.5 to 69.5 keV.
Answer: 0.95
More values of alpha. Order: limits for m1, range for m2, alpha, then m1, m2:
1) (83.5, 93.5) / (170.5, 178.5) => 0.87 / 23.48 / 20.33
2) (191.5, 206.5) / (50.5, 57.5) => 0.89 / 24.71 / 21.92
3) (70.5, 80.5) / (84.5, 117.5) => 0.96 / 24.6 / 23.63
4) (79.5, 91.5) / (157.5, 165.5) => 0.87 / 24.05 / 20.85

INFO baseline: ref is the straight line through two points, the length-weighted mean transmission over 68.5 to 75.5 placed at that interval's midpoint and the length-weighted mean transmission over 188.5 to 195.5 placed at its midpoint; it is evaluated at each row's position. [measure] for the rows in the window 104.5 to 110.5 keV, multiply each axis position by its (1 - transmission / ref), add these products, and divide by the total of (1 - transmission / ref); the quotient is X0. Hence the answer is 108.2 keV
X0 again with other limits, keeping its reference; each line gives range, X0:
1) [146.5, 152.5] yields 149.1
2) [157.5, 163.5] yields 160.8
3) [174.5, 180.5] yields 177.5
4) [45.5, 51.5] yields 48.7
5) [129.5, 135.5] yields 131.8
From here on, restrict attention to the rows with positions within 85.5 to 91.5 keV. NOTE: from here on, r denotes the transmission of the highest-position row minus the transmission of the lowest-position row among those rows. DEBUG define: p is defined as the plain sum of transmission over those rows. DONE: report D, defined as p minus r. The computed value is 134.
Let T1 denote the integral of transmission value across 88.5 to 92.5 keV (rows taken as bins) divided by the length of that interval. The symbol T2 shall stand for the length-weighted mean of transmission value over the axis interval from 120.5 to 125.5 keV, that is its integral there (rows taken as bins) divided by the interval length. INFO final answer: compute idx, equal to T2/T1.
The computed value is 0.98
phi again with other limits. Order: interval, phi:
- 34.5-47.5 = 2082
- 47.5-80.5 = 2111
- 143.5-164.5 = 1978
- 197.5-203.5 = 2281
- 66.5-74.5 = 2128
